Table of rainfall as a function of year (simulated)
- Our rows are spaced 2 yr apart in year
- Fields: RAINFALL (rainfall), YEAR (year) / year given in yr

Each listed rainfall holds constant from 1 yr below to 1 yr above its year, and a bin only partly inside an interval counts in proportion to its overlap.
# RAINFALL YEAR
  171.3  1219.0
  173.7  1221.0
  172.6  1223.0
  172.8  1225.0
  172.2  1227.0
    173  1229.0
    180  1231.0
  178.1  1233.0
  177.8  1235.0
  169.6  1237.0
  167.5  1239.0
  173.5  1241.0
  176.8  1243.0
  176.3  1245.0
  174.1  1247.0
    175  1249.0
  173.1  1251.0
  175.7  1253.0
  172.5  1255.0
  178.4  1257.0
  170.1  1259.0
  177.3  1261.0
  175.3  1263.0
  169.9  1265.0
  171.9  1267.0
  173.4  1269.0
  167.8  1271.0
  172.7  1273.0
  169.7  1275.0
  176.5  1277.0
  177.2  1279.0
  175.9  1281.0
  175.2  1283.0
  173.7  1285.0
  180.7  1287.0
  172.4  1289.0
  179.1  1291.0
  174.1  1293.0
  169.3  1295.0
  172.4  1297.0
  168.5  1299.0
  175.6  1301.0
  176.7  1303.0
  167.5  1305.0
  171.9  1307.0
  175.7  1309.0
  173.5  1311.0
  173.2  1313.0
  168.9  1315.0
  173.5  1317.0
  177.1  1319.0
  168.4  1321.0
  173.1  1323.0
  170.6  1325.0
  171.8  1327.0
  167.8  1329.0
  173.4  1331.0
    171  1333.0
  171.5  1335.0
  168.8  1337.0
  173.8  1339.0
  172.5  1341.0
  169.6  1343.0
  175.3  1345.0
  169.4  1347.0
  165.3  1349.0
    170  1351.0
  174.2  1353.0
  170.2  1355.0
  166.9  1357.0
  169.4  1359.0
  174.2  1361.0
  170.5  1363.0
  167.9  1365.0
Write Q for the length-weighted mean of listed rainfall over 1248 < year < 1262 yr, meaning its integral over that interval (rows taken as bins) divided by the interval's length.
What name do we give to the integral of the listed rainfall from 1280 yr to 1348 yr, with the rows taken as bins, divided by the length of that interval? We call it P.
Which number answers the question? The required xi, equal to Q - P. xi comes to 1.9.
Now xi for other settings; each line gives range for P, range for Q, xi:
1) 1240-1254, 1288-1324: -2.1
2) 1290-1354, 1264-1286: 1.1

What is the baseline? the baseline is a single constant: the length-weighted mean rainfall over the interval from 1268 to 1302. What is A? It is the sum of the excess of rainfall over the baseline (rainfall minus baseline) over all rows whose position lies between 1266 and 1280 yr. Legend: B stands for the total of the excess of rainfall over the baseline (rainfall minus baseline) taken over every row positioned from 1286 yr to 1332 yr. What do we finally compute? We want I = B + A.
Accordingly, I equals -29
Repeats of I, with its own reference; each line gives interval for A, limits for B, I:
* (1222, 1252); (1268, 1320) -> 0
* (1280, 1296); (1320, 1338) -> -17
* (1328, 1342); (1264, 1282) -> -27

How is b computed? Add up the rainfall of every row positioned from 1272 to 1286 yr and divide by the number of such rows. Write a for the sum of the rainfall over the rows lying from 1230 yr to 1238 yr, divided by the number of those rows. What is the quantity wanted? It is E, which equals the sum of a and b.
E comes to 351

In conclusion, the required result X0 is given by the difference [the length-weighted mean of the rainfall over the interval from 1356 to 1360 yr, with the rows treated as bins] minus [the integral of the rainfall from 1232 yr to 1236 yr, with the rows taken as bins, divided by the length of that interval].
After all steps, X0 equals -9.8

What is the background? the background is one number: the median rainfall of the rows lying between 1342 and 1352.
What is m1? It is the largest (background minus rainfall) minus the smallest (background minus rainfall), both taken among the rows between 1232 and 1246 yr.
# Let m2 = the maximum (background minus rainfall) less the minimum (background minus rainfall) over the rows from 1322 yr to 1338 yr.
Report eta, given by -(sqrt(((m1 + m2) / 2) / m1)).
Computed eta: -0.87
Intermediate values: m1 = 10.6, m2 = 5.6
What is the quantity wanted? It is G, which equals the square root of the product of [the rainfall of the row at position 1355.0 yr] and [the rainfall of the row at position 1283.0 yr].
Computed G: 173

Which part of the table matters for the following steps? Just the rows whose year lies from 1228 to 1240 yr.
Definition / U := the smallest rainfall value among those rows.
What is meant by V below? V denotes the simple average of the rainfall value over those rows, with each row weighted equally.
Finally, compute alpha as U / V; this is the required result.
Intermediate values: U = 167.5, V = 174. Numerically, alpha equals 0.961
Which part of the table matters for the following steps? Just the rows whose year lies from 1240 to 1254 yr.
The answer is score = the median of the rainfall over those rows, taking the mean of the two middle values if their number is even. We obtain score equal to 175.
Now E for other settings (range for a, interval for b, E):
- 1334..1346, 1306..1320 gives 345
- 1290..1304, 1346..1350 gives 341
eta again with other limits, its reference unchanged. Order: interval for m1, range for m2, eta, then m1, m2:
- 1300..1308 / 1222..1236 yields -0.96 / 9.2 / 7.8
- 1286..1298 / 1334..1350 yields -0.97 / 11.4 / 10.0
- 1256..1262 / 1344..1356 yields -1.05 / 8.3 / 10.0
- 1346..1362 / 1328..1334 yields -0.90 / 8.9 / 5.6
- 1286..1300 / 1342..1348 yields -0.86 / 12.2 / 5.9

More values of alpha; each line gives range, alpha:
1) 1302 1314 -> 0.968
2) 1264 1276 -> 0.982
